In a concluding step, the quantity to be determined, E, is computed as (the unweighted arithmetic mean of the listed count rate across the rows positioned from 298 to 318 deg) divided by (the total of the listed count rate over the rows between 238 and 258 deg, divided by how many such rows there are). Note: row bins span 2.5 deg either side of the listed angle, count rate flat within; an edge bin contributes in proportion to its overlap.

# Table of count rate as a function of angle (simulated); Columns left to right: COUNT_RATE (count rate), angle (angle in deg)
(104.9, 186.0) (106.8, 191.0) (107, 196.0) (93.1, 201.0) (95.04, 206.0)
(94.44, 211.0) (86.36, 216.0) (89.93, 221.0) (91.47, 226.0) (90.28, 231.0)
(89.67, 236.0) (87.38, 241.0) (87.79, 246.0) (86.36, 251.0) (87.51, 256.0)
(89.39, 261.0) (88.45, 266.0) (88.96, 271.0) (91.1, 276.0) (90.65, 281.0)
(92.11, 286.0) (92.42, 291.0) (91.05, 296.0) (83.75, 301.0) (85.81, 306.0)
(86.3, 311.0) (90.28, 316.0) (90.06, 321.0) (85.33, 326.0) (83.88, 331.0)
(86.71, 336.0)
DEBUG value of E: 0.992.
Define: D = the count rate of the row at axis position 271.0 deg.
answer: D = 88.96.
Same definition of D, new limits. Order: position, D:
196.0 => 107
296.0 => 91.05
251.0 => 86.36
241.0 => 87.38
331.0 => 83.88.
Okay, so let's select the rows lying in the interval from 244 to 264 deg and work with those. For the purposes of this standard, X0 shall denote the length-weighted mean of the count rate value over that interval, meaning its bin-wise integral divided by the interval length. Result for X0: 87.8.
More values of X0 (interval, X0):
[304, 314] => 86.3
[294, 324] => 87.8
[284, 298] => 91.9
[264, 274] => 88.8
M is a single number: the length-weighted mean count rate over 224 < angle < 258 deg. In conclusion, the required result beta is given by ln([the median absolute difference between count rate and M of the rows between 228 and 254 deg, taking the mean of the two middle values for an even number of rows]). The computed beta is 0.2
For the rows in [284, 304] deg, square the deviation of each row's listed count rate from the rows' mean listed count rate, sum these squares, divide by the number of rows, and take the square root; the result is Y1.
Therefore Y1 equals 3.5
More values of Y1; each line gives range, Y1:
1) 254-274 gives 0.7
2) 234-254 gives 1.2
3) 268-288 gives 1.1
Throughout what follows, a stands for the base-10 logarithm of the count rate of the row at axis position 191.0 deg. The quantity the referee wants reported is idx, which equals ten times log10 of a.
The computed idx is 3.07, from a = 2.03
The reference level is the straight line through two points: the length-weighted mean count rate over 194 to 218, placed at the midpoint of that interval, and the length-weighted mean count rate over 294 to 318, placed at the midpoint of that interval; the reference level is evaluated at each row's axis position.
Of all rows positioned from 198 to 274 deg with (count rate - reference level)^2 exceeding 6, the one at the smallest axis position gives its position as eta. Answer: 216.0 deg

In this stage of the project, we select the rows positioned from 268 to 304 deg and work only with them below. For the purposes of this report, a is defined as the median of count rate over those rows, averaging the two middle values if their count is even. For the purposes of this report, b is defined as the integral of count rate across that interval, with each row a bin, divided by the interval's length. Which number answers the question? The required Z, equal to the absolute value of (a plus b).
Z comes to 181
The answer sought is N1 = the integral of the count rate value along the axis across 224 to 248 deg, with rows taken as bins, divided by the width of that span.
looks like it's 89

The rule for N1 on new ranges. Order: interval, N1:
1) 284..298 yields 92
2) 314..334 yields 87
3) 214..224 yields 88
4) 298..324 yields 87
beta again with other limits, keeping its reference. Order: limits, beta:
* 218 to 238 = 0.4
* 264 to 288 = 0.7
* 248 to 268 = -0.1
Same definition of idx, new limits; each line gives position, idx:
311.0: 2.87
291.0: 2.94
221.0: 2.91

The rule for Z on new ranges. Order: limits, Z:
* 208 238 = 181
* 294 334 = 173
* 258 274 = 178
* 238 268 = 175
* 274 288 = 182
